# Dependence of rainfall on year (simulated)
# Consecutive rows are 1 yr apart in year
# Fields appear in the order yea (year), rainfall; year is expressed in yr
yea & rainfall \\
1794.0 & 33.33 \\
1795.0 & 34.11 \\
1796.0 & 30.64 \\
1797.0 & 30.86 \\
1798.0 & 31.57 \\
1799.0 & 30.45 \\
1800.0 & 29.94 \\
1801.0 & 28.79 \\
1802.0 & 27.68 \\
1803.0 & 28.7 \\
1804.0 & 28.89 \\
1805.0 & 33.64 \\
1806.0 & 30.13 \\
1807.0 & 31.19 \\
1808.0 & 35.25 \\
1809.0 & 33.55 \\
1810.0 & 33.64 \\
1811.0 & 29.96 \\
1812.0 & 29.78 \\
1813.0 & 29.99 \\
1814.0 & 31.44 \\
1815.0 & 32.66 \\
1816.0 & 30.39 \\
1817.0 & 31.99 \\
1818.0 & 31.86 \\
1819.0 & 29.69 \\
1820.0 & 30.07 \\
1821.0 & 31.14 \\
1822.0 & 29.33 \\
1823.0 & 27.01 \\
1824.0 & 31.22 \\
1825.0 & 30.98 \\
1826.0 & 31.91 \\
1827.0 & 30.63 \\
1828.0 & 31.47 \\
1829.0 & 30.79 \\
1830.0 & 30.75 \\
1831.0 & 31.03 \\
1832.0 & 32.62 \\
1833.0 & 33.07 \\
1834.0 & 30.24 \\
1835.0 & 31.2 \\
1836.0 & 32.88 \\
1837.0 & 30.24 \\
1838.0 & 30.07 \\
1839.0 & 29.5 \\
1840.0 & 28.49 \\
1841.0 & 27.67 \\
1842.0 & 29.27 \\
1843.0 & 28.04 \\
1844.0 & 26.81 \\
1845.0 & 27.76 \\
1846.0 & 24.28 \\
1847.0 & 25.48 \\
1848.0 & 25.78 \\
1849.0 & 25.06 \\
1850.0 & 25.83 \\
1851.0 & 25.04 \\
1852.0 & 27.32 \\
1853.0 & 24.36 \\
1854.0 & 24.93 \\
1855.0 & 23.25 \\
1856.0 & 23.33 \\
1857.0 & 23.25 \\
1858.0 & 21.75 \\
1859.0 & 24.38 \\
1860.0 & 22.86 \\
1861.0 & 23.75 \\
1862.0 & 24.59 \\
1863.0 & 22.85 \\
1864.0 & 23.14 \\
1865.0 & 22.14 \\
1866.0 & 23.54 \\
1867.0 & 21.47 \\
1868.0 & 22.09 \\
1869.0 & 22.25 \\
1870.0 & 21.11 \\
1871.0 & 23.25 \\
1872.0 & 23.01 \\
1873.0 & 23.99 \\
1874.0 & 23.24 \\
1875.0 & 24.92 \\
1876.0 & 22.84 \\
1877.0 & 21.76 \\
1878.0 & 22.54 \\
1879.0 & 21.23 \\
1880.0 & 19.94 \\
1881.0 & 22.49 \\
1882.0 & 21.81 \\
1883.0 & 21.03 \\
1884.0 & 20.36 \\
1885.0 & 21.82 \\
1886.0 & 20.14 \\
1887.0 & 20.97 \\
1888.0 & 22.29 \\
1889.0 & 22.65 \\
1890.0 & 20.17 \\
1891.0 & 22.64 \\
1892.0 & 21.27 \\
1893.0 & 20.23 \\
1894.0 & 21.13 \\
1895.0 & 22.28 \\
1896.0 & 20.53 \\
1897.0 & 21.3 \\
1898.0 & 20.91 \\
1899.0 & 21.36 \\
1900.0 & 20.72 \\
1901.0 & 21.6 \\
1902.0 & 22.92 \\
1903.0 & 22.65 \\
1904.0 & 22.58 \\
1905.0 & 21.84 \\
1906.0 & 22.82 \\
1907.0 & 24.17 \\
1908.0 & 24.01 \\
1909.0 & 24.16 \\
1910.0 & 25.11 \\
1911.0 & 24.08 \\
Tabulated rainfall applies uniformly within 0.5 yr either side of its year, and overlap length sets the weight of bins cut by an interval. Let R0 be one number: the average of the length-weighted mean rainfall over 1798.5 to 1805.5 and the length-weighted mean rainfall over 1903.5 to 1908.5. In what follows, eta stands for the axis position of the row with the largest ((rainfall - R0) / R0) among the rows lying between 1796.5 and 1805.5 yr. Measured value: 1805.0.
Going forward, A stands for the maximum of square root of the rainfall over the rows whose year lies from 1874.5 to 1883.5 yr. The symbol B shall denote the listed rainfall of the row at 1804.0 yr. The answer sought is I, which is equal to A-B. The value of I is -24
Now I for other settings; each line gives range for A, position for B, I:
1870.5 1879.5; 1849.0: -20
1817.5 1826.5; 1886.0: -14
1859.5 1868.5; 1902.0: -18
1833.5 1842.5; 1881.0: -17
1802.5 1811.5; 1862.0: -19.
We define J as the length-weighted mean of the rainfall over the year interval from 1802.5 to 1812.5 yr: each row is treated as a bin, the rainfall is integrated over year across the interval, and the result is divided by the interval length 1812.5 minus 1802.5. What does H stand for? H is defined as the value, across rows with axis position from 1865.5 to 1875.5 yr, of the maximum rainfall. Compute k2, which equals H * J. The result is 784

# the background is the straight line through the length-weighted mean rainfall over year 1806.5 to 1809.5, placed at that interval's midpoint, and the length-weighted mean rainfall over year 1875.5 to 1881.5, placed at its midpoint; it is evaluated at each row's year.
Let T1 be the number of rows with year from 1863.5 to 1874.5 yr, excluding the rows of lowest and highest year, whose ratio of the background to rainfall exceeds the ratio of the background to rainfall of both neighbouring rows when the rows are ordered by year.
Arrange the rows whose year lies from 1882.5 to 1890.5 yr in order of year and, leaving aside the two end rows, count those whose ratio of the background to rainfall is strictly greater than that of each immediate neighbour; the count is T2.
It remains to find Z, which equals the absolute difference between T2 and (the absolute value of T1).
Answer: 2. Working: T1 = 4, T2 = 2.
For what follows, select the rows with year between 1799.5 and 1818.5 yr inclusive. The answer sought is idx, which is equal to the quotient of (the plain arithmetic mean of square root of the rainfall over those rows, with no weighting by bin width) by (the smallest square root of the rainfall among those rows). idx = 1.06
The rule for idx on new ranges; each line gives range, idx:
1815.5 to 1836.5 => 1.07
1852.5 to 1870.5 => 1.04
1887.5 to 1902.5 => 1.03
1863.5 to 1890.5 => 1.05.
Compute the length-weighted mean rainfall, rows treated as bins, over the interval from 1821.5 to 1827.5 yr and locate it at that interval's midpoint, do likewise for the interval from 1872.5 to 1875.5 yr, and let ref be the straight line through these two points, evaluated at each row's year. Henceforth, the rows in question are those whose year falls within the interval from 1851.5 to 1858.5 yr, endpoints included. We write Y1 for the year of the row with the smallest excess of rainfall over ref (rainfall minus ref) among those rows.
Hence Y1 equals 1858.0 yr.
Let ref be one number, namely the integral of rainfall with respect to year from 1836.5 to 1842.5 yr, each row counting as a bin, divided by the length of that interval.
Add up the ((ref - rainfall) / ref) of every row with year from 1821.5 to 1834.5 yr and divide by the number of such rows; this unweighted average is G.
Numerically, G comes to -0.06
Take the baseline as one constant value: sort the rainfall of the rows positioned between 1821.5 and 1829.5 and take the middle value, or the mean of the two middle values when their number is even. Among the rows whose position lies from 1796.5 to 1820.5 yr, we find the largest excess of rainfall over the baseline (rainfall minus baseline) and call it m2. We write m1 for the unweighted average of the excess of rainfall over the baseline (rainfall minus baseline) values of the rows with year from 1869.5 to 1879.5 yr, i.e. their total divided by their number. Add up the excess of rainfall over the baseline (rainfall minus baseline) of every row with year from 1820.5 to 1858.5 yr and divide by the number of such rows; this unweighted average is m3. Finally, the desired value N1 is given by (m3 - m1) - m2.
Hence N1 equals 1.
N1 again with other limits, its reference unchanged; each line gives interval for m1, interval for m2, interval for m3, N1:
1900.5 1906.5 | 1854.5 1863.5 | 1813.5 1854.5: 13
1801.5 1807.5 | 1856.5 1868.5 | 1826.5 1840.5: 7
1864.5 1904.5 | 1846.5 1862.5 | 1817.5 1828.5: 12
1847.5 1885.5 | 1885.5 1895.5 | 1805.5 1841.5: 16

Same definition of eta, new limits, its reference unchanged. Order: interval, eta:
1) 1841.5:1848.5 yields 1842.0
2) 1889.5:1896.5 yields 1891.0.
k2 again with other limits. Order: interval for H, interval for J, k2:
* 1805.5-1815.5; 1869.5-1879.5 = 803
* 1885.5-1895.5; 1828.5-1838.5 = 709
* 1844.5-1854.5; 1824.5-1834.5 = 870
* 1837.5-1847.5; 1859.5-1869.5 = 688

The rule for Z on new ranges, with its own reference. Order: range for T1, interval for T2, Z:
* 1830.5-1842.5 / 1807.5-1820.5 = 1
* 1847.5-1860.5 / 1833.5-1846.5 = 2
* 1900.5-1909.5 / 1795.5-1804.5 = 1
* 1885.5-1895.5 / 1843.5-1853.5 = 1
